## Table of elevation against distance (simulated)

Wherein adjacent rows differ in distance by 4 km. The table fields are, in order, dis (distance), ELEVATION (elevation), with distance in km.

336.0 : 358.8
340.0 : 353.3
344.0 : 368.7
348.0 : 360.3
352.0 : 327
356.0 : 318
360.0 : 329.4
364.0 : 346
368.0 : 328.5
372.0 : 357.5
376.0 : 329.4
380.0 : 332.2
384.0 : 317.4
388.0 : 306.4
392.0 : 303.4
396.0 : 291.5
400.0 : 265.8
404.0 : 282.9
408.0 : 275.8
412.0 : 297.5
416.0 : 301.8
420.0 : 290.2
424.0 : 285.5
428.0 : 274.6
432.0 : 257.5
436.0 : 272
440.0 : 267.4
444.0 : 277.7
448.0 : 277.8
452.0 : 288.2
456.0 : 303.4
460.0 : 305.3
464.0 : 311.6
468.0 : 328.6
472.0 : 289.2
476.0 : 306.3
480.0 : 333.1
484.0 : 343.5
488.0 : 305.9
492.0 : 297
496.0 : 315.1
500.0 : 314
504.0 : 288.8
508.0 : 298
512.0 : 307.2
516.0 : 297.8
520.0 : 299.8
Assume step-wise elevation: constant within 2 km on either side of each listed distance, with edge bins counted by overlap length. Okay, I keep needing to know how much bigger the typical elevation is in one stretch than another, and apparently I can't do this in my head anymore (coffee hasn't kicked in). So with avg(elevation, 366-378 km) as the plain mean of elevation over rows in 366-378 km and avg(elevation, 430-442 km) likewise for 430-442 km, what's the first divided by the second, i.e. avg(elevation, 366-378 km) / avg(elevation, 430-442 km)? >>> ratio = 1.27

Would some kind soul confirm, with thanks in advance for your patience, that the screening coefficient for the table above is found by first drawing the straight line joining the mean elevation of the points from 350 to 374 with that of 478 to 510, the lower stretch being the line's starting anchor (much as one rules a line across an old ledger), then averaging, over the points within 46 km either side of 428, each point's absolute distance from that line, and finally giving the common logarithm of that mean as 1.5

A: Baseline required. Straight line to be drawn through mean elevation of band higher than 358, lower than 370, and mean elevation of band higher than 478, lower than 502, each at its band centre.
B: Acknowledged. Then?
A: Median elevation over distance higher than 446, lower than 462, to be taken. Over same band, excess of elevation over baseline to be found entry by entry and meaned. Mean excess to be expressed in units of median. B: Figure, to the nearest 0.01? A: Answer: -0.10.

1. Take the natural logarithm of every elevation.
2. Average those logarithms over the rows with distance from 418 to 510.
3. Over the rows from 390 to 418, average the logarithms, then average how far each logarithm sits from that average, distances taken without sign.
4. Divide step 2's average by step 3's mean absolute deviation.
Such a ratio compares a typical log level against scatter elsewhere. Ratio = 140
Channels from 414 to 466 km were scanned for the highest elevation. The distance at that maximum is 464.0 km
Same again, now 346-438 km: 348.0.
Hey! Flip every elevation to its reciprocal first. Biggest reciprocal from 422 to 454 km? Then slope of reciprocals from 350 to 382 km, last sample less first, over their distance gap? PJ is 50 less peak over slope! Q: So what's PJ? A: 2322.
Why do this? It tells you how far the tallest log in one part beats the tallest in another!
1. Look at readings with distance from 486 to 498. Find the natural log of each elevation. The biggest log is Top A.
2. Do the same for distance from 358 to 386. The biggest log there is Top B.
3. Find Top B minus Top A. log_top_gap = 0.126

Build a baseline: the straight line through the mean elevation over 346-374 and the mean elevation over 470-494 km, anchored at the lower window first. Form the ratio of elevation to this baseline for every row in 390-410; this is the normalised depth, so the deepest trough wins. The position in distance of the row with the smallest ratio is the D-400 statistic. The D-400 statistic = 400.0 km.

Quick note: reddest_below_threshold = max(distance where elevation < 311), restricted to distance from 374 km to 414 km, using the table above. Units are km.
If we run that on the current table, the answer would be 412.0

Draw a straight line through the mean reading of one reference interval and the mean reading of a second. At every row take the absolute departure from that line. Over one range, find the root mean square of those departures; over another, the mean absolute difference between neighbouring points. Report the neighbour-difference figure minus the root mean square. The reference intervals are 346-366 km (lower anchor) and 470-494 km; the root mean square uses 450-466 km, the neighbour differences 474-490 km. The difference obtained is -1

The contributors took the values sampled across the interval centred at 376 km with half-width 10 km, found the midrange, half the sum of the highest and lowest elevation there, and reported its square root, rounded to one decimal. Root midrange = 18.4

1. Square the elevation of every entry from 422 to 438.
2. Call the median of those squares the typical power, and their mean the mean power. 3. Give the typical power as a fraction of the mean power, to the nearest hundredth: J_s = 1.01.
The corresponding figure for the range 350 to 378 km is 0.97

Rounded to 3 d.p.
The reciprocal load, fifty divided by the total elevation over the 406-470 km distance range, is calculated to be 0.011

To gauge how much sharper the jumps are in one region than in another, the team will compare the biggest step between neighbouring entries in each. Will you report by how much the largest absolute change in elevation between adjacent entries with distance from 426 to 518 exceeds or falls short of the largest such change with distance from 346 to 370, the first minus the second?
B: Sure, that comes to 6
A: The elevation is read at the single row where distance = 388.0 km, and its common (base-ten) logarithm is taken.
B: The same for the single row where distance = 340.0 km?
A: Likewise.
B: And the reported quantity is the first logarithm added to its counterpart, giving 5.03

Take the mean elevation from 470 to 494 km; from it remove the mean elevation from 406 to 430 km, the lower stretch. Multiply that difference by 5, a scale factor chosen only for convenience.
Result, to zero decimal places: 125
